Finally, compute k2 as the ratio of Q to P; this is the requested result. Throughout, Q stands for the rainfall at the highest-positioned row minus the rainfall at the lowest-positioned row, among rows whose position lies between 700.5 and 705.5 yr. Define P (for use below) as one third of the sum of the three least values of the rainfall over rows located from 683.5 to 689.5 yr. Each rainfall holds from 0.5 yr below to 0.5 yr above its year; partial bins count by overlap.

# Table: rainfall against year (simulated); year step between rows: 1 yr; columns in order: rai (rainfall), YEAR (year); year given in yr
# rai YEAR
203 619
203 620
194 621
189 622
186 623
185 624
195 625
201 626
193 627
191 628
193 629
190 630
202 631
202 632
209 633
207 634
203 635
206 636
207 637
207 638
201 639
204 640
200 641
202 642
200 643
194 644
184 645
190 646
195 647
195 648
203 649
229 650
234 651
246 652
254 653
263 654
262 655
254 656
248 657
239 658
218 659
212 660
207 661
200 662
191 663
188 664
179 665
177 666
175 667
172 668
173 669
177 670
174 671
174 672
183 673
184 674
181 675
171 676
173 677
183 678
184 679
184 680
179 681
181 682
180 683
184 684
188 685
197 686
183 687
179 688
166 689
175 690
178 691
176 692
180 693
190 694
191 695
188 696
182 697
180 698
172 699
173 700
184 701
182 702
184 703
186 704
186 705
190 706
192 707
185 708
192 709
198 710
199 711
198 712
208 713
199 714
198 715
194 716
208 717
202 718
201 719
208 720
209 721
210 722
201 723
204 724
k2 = 0.01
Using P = 176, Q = 2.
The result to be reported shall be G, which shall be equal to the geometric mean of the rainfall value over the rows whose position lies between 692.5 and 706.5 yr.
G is 183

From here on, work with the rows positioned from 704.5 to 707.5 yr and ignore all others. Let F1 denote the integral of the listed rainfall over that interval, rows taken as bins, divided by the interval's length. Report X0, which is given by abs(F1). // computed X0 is 189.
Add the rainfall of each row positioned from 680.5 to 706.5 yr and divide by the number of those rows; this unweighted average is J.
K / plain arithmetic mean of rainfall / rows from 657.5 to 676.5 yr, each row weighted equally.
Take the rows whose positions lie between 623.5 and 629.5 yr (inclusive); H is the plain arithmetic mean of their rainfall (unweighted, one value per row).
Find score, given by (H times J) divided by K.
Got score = 187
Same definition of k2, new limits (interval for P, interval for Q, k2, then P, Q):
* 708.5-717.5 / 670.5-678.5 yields 0.05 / 195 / 9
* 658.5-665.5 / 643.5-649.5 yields 0.05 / 186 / 9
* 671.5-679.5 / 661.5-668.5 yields -0.16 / 173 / -28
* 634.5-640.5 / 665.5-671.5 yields -0.01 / 203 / -3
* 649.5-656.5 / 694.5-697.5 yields -0.04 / 236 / -9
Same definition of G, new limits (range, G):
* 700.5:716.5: 192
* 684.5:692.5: 180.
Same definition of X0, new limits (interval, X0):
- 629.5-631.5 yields 196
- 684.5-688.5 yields 187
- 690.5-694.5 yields 181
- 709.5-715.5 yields 200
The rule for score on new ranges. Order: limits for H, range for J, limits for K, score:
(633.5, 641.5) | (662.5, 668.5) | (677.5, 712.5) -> 200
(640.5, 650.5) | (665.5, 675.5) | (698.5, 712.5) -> 188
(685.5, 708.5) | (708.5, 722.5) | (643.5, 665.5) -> 169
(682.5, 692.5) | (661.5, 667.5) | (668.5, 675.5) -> 188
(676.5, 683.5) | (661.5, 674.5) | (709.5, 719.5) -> 163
